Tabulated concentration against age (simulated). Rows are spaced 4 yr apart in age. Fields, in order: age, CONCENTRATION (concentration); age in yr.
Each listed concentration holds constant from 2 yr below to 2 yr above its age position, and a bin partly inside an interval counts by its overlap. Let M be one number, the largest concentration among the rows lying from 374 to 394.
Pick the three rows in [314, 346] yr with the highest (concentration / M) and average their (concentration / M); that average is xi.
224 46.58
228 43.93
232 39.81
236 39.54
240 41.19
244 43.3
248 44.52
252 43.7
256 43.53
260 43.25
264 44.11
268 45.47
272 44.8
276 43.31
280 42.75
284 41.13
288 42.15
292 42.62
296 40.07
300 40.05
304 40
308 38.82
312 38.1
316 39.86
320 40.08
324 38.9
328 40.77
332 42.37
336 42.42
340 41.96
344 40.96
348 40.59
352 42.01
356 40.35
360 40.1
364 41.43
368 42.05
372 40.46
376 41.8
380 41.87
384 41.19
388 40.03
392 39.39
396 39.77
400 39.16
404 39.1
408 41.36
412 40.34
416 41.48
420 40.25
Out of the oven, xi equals 1.01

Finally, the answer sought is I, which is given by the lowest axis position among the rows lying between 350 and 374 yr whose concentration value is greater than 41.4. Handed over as 352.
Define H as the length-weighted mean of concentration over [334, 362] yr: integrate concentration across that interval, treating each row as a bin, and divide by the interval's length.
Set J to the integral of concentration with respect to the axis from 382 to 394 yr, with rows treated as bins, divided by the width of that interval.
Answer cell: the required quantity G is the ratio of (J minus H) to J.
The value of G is -0.02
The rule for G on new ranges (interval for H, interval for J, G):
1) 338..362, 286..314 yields -0.02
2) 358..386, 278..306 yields 0.00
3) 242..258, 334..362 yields -0.06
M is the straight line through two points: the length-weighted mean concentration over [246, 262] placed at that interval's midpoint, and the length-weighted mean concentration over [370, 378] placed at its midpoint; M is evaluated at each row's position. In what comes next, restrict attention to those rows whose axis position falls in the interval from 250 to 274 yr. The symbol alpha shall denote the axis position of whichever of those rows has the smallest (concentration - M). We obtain 260 yr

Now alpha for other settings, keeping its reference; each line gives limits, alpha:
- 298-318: 312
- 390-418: 400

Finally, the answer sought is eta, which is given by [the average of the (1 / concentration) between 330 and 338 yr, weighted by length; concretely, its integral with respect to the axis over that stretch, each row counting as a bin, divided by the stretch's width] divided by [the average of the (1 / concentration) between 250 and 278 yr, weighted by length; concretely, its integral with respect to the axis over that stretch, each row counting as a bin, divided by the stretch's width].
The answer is 1.04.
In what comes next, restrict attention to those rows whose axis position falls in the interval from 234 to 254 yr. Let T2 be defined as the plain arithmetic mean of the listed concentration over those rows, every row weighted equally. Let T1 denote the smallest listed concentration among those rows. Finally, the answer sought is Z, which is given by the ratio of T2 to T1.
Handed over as 1.07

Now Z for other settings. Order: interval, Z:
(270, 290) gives 1.04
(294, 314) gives 1.03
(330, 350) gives 1.03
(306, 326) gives 1.03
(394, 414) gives 1.02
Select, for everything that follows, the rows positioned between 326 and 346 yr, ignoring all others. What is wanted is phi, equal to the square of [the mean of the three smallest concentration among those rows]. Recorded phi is 1700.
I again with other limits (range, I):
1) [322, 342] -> 332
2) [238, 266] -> 244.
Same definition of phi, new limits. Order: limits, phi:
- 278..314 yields 1519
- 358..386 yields 1647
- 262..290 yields 1765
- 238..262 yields 1813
